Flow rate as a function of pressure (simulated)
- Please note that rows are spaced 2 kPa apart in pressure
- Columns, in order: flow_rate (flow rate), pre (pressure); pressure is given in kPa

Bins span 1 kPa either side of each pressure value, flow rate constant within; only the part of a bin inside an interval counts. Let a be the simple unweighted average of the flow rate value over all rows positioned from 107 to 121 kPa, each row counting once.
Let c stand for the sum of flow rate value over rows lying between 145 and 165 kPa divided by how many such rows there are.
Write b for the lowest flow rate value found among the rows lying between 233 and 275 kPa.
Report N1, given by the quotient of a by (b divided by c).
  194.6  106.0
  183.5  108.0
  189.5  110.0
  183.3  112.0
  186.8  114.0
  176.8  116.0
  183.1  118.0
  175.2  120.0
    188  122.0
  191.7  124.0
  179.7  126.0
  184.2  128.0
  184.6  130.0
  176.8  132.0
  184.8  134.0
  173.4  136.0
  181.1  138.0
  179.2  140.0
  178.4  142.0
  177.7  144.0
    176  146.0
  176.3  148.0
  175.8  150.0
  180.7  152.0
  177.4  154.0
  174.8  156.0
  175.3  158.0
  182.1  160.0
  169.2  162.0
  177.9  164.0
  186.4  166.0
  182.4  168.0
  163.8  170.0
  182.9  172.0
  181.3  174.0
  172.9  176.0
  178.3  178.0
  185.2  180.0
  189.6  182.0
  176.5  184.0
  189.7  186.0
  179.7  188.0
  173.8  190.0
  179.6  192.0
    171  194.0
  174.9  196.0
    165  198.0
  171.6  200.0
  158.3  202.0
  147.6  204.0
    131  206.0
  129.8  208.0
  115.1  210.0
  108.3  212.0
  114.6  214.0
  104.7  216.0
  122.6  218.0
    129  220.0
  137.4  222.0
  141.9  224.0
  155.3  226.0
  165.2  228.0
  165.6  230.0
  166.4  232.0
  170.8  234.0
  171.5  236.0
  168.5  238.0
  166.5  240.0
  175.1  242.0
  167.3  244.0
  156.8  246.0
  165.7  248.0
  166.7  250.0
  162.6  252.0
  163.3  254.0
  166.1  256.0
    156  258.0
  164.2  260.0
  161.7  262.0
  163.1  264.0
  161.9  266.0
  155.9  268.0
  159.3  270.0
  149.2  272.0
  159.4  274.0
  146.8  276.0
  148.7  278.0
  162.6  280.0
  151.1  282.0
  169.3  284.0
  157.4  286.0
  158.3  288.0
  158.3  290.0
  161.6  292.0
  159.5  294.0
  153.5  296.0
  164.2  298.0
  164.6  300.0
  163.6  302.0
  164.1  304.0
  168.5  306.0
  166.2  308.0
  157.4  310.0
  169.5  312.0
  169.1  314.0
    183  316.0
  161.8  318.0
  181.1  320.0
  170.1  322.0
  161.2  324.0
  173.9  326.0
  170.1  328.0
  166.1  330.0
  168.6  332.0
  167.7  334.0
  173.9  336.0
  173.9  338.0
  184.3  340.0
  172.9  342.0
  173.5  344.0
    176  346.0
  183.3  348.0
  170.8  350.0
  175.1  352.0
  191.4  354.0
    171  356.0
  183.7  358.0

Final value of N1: 216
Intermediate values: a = 183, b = 149.2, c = 177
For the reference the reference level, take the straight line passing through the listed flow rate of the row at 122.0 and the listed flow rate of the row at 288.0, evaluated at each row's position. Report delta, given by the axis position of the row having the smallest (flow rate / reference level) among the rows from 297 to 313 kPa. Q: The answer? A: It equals 310.0 kPa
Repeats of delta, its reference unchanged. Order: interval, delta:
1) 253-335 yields 276.0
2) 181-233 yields 216.0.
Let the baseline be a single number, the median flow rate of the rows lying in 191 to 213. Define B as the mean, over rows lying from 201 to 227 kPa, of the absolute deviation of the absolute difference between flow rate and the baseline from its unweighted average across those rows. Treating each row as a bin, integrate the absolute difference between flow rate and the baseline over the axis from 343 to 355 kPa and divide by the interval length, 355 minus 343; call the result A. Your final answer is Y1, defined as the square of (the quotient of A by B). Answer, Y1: 2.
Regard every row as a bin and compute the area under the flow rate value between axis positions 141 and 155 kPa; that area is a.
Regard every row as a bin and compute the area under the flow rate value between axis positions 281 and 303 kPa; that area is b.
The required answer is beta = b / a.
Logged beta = 1.4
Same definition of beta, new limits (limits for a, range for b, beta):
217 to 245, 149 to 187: 1.5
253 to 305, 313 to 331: 0.4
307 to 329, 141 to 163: 1.0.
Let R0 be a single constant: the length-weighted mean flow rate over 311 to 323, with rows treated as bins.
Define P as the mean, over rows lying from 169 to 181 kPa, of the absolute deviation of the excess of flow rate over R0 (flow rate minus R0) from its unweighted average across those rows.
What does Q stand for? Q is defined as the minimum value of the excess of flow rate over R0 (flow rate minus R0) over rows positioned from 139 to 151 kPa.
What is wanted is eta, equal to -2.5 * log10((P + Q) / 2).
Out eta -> -1.68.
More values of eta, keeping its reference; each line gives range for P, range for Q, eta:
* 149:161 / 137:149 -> -1.20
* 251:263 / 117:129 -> -1.01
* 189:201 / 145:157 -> -1.16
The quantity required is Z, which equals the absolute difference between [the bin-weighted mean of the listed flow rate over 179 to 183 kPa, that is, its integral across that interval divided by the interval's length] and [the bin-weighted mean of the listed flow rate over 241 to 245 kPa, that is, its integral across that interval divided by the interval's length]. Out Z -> 16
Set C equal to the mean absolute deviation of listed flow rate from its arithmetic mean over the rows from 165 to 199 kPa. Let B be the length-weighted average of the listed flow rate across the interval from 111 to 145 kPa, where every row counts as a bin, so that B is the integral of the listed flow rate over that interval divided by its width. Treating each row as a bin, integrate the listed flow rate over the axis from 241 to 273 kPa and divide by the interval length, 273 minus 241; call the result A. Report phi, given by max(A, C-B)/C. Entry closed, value 27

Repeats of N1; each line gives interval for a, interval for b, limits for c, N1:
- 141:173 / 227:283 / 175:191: 218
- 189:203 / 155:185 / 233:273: 170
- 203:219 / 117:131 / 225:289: 112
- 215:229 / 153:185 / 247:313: 134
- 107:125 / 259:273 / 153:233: 199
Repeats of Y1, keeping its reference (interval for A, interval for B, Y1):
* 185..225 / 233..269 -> 55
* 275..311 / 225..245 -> 3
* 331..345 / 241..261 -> 25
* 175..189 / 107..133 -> 37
